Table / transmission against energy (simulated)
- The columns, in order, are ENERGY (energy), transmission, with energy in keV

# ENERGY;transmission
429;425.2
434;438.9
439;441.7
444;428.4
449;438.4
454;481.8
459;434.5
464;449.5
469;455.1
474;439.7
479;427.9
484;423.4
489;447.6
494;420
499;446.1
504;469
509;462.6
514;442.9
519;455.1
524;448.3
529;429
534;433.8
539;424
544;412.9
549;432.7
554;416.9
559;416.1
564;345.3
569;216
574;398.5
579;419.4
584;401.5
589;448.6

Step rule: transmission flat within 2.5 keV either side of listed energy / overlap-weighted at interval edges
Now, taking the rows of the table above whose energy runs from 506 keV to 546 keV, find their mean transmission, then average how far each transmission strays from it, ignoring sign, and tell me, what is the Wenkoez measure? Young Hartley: 14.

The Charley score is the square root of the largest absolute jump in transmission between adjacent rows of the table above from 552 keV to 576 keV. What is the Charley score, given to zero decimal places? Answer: 14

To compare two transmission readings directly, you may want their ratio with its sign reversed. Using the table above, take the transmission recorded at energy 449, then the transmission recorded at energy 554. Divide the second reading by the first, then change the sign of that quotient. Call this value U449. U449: -0.95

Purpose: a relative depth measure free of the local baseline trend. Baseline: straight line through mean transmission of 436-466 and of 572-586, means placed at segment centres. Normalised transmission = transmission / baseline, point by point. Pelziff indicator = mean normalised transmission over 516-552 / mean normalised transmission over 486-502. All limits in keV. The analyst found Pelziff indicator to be 1.02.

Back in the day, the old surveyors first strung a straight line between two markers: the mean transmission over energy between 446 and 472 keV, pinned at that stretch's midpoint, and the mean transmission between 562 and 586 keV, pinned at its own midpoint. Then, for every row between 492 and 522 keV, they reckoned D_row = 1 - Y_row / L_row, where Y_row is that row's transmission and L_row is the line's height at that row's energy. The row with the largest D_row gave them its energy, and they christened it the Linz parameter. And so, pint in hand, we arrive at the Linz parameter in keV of 494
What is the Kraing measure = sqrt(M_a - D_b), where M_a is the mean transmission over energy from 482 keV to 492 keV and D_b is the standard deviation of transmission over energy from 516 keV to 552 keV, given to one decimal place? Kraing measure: 20.5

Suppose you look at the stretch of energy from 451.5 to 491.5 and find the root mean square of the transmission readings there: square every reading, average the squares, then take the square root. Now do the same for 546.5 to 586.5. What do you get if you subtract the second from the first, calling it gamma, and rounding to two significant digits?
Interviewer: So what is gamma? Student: 59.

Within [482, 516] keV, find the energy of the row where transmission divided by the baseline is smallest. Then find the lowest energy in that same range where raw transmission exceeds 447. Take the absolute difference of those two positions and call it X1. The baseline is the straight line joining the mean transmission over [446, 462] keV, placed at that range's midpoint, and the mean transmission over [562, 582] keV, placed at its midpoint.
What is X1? 5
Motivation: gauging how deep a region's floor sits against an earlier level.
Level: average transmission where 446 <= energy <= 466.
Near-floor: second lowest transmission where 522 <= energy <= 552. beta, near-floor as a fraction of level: 0.94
